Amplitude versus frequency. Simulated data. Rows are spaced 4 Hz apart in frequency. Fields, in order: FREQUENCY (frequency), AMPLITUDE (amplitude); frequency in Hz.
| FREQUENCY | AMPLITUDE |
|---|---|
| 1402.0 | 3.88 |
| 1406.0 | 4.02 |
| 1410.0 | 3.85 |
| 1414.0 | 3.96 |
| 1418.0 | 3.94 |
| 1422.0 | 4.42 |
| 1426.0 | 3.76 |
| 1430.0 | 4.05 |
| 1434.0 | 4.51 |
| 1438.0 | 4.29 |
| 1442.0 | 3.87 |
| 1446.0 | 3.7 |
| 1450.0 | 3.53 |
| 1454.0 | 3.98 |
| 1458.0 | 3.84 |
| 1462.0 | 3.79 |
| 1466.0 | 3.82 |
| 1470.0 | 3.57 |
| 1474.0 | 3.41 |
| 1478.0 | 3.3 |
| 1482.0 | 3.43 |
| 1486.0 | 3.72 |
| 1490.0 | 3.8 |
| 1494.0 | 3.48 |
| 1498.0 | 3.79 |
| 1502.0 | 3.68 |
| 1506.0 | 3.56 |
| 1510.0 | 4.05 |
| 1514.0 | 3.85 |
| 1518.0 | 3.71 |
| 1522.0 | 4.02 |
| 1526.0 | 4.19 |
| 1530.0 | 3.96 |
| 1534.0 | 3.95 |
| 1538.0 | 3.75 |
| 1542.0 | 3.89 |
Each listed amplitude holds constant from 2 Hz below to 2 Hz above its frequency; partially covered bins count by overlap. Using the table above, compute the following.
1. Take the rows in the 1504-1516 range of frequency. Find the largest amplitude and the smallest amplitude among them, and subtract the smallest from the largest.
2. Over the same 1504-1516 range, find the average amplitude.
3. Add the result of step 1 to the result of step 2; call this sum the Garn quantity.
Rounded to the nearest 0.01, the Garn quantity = 4.31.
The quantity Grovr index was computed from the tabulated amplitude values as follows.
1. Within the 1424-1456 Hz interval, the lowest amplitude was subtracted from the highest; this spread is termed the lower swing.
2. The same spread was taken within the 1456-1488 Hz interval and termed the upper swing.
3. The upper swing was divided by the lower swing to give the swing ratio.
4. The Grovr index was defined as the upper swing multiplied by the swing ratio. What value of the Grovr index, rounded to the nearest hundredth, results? 0.30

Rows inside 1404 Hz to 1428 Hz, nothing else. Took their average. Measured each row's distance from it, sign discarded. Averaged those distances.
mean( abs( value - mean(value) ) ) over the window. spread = 0.152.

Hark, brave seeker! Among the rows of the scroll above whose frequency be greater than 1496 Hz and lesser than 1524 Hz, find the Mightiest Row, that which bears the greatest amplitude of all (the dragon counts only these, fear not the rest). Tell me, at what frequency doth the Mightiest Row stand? 1510.0 Hz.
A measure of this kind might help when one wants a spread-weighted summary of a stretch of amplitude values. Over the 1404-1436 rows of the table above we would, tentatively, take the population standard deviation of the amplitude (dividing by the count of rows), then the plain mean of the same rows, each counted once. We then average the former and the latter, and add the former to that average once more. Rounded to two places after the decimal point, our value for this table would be 2.40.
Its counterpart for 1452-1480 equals 2.18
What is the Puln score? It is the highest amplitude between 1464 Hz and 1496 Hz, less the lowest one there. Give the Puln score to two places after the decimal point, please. 0.52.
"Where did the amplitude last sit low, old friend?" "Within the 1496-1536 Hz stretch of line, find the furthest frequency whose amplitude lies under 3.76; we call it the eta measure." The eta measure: 1518.0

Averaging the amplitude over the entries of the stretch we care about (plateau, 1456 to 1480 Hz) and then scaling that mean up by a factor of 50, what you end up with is 181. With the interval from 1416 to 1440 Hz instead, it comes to 208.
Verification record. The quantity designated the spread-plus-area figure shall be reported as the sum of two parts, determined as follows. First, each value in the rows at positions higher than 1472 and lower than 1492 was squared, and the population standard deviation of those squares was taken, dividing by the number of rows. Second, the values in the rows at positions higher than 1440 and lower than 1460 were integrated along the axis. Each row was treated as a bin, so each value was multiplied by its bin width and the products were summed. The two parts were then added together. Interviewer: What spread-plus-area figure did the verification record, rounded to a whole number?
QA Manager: 77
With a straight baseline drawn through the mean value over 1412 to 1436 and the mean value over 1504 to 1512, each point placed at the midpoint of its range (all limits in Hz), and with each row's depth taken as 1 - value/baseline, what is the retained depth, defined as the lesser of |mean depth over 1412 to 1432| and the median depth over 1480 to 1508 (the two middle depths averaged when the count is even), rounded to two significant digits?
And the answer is 0.021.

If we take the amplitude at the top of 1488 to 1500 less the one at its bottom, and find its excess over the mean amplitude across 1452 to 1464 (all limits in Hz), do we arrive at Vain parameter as -3.9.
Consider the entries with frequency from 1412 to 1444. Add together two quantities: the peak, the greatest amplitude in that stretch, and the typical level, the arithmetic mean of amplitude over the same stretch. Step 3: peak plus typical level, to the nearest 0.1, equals 8.6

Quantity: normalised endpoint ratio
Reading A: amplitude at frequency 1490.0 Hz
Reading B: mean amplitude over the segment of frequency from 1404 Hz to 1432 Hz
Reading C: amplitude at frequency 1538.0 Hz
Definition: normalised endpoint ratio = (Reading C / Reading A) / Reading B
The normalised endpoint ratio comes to 0.247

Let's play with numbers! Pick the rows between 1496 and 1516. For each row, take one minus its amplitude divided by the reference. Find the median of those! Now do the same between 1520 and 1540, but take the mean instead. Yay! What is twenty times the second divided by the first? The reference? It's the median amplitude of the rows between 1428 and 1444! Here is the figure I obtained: 10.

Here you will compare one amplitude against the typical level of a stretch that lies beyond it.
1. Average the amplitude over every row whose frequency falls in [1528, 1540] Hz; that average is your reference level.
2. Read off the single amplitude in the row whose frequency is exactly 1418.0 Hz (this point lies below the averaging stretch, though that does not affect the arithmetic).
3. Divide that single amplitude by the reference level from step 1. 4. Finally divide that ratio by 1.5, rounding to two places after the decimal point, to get 0.68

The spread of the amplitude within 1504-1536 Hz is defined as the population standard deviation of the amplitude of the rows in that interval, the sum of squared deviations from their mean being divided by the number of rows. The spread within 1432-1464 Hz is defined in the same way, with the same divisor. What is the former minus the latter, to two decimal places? -0.11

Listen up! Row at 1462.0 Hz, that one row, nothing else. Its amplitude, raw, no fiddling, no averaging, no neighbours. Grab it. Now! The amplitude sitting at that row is 3.79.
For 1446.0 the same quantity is 3.7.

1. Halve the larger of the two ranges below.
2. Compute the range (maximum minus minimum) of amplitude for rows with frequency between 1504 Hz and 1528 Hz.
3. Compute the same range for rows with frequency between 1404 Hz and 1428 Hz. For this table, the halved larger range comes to 0.330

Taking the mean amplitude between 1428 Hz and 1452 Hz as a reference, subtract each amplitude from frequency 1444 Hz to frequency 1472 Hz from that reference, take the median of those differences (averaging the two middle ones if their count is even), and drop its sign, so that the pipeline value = 0.20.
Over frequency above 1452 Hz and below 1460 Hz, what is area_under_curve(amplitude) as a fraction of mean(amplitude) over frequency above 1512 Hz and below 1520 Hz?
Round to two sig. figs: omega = 8.3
